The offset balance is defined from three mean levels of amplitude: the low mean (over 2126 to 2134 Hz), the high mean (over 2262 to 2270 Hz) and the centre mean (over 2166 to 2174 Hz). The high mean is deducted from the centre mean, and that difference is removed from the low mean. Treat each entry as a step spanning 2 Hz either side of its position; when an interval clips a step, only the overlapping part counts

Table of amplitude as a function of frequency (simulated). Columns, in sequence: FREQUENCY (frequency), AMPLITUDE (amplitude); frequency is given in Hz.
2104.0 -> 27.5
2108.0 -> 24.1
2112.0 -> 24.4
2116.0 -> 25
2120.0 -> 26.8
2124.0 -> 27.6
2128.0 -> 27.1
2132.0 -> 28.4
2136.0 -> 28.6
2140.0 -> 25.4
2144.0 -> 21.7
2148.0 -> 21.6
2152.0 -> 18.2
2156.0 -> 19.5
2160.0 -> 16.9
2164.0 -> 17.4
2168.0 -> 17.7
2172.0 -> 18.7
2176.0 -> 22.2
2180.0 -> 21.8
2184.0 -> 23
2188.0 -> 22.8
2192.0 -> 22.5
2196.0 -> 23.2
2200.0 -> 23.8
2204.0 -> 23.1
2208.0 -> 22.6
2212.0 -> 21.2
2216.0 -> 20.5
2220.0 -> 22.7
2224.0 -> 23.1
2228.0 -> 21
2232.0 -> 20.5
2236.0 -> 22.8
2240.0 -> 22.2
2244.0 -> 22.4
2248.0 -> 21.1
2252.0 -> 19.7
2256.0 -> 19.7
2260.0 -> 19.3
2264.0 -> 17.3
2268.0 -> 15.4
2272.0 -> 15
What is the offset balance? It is 25.9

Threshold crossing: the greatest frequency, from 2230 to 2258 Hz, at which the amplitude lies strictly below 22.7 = 2256.0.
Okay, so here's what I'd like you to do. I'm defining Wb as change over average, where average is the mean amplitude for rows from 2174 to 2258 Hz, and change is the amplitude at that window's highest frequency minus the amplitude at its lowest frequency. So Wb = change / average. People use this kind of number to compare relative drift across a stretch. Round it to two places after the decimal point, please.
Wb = -0.11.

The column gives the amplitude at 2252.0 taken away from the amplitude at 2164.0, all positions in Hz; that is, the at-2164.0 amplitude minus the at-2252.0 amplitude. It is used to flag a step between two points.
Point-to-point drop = -2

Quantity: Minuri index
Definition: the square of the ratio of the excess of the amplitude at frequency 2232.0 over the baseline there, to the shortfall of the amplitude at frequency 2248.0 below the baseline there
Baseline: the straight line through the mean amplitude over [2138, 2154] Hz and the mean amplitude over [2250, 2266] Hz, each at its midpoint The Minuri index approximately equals 0.2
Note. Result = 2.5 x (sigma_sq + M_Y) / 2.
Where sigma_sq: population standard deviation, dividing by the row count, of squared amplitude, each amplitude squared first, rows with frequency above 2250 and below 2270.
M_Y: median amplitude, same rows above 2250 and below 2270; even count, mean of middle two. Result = 99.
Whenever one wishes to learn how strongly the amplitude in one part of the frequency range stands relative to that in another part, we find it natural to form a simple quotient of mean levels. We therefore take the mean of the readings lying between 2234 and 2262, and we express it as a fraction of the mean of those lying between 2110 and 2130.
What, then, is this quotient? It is 0.80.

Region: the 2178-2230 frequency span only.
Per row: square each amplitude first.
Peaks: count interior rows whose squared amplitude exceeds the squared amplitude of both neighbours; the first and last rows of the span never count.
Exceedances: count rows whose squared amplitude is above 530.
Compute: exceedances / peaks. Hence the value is 1.3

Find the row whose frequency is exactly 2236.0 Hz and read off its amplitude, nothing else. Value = 22.8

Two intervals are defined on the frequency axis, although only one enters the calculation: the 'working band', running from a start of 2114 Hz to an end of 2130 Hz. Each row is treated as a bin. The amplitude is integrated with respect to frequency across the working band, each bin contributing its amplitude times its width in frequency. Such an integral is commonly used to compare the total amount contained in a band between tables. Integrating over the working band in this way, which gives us 426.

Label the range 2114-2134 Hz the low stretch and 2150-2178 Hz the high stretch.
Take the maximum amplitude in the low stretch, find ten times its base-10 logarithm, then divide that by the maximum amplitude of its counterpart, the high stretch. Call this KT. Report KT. 0.65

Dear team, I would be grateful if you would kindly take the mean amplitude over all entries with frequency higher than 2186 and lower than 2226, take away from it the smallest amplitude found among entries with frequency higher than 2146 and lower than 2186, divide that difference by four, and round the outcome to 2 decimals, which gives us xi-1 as 1.41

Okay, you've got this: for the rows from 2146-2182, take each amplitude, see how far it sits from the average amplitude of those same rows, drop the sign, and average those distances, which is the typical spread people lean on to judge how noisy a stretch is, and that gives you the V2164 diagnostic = 1.73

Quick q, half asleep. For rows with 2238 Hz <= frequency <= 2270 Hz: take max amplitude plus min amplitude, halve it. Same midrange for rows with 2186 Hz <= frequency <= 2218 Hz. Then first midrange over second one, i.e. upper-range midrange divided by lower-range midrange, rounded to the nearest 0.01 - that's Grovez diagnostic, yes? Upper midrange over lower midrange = 0.85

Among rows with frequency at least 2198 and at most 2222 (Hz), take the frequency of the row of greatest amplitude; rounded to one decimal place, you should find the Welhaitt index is 2200.0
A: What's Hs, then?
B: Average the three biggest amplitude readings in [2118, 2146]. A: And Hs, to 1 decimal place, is 28.2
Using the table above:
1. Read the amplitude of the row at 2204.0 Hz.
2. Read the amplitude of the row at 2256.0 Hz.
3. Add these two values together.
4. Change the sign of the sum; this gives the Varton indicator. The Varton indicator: -43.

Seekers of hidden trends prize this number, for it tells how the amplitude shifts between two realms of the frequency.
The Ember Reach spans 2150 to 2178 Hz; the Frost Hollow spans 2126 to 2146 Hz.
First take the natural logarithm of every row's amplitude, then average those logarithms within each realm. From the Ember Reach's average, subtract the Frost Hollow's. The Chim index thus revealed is -0.34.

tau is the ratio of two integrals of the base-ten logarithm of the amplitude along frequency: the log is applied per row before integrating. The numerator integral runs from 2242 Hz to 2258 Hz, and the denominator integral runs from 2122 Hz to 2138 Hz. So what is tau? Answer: 0.91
